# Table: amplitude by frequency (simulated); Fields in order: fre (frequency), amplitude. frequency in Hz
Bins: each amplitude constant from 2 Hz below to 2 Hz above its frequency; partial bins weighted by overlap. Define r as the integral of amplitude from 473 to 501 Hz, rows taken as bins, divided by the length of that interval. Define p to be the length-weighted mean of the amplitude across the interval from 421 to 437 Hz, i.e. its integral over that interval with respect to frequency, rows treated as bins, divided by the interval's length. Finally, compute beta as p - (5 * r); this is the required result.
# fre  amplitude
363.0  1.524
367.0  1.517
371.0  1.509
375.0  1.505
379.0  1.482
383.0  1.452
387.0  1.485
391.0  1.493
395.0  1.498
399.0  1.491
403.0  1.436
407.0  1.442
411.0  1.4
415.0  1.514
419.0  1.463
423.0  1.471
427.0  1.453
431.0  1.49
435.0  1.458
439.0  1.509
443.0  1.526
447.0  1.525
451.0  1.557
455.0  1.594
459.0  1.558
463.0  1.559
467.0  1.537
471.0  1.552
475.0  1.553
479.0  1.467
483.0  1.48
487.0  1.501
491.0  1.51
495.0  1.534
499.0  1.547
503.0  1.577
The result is -6.10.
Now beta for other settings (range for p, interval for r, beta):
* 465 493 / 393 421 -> -5.80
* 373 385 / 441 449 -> -6.15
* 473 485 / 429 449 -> -6.01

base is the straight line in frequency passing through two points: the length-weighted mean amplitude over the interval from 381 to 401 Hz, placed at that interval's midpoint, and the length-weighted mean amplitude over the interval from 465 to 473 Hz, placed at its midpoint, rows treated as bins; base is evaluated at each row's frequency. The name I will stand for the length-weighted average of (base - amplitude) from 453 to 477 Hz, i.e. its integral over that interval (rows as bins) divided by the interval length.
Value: -0.02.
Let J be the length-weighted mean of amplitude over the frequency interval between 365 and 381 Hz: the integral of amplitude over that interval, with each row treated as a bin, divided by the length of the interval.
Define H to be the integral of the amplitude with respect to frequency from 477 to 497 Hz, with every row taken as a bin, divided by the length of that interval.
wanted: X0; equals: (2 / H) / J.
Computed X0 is 0.89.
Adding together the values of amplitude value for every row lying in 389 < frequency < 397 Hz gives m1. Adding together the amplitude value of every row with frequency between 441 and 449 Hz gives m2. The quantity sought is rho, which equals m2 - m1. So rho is 0.06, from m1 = 2.99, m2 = 3.05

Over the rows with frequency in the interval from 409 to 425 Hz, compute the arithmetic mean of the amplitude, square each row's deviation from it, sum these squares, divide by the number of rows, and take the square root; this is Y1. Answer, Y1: 0.041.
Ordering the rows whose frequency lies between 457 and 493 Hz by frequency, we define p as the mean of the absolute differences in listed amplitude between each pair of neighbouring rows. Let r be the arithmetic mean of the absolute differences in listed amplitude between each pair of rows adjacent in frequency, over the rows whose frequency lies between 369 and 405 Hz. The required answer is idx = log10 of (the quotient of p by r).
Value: 0.01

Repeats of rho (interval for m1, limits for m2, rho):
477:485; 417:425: -0.01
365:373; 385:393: -0.05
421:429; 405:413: -0.08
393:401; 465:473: 0.10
